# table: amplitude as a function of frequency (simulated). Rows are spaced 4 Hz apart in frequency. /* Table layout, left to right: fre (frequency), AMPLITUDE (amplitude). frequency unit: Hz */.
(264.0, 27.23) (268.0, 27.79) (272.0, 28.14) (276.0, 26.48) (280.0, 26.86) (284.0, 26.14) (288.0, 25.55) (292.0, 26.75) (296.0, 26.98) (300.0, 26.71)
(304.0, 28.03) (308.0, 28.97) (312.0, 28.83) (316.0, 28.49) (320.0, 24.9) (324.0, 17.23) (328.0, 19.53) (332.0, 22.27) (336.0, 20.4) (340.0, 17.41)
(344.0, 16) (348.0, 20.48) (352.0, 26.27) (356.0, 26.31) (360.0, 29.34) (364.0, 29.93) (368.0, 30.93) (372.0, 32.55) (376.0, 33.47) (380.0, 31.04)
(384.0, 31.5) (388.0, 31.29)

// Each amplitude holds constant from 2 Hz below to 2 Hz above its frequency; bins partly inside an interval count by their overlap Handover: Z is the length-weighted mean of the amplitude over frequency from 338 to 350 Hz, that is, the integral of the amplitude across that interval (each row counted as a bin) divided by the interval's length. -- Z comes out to 18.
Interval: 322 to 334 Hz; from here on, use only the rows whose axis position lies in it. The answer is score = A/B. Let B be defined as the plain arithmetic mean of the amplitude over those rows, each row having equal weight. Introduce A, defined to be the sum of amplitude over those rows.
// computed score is 3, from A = 59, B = 19.7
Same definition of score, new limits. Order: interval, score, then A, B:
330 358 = 7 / 149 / 21.3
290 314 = 6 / 166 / 27.7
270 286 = 4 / 108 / 26.9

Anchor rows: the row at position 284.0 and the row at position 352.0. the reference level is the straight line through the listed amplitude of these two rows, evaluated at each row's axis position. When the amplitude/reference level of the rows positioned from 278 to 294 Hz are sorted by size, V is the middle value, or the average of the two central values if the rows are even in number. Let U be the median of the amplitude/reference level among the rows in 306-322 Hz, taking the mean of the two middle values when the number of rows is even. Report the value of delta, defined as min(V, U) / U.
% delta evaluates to 0.92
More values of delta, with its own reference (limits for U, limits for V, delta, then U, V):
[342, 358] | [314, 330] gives 0.95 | 0.89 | 0.85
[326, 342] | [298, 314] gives 1.00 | 0.76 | 1.09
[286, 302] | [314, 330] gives 0.83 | 1.02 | 0.85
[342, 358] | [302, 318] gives 1.00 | 0.89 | 1.09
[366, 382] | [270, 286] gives 0.84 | 1.21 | 1.02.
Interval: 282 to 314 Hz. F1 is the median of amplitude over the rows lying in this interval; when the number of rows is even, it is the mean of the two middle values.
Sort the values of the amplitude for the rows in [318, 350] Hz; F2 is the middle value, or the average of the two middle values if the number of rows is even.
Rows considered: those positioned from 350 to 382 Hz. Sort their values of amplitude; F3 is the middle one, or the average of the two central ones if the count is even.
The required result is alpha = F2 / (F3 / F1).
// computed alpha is 18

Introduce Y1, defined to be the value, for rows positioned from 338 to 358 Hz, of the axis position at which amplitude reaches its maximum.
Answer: 356.0 Hz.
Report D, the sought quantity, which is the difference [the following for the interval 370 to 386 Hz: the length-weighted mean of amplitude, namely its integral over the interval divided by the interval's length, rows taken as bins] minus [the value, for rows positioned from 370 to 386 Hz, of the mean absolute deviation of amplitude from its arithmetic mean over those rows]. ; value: 31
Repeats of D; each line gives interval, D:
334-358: 18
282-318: 26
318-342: 18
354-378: 29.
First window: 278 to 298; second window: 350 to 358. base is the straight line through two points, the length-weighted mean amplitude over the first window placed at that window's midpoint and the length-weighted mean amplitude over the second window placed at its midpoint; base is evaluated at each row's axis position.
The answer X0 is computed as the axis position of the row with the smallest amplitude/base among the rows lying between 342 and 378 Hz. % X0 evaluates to 344.0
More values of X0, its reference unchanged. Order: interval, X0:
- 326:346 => 344.0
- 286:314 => 288.0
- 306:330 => 324.0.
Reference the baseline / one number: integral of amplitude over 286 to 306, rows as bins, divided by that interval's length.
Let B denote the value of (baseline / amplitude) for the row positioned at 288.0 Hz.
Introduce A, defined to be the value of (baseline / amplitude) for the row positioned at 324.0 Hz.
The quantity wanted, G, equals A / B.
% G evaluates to 1.48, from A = 1.56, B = 1.05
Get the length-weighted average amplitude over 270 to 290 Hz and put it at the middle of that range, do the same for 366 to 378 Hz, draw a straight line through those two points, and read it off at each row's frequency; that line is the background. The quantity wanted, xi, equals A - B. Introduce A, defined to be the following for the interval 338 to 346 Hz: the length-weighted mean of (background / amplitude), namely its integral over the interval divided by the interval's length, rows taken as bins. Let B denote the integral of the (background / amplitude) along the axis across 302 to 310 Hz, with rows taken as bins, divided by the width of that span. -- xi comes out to 0.84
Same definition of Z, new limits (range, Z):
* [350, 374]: 29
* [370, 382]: 32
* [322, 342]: 19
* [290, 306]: 27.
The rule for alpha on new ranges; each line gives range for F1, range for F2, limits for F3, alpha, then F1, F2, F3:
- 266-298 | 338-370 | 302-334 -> 27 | 27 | 26.3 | 26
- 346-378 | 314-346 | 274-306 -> 22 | 30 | 20.0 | 27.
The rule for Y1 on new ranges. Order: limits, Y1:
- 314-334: 316.0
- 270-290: 272.0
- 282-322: 308.0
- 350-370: 368.0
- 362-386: 376.0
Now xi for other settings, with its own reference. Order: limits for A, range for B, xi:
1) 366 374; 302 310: 0.02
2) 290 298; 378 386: -0.03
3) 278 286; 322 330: -0.60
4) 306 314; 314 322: -0.11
